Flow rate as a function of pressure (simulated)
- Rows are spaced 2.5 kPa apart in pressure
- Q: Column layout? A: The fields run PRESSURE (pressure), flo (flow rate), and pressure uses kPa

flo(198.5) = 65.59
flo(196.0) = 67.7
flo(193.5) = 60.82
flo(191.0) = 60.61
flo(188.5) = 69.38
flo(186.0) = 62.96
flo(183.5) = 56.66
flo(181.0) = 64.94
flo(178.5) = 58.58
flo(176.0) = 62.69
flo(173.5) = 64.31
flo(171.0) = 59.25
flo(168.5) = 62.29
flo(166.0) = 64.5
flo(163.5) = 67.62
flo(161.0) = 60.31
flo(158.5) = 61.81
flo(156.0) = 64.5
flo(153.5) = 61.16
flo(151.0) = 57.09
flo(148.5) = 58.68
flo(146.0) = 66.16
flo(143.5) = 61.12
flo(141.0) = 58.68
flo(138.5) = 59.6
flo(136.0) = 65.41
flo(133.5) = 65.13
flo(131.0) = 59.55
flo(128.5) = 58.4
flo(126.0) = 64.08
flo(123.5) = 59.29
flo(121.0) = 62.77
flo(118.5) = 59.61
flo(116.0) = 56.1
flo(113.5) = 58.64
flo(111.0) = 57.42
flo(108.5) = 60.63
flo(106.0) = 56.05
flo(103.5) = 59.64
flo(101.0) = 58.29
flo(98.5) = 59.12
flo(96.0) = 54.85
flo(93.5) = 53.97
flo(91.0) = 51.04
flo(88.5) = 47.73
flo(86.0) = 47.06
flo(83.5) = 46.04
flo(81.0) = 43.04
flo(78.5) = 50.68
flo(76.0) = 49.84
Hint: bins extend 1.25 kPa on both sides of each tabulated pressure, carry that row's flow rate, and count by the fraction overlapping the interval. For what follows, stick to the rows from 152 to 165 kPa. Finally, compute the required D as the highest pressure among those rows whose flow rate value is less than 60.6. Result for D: 161.0 kPa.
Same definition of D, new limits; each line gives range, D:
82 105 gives 103.5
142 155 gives 151.0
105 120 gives 118.5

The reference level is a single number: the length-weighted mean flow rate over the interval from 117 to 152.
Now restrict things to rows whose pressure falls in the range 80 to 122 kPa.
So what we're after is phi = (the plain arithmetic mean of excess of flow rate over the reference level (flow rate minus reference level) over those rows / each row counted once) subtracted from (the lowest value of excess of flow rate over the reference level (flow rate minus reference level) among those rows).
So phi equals -11.8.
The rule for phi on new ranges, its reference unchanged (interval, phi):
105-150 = -4.4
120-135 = -3.1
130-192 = -5.5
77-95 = -5.5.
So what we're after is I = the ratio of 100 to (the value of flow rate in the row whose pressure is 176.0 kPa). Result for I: 1.60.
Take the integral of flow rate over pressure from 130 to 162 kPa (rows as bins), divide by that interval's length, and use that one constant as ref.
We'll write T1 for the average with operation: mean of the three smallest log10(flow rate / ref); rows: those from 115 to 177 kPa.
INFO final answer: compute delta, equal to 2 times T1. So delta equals -0.063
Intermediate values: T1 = -0.032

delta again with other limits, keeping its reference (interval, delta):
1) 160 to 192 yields -0.049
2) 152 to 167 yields -0.006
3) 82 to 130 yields -0.235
